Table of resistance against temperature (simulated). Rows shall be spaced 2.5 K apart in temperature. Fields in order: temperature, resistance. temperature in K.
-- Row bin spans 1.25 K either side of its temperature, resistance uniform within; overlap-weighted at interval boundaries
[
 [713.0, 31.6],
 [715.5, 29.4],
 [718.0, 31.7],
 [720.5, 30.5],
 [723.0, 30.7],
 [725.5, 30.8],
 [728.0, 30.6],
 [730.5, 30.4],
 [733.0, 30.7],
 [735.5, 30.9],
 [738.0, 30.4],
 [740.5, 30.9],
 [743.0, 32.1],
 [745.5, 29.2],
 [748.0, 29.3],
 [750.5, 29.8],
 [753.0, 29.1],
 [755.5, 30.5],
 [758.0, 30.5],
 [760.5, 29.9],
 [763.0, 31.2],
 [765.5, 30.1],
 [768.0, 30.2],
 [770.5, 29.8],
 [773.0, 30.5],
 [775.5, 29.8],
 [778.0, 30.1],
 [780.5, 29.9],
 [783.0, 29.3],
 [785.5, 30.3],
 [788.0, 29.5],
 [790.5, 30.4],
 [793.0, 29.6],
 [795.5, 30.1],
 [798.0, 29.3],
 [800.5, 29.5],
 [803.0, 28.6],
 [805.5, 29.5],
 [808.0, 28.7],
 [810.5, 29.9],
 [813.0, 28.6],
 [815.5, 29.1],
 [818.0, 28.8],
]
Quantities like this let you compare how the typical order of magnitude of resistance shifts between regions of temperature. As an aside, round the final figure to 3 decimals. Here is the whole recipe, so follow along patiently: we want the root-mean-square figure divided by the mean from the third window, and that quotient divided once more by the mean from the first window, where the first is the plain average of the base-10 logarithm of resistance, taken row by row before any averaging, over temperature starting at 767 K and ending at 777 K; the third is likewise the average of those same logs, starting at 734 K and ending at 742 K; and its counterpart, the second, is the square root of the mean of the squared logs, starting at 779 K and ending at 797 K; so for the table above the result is 0.671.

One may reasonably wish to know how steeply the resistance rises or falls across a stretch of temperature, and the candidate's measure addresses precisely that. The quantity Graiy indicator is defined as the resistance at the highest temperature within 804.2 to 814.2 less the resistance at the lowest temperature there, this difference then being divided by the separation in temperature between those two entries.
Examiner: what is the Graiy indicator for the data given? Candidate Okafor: -0.120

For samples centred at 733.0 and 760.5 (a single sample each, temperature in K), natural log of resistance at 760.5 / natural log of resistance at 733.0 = 0.99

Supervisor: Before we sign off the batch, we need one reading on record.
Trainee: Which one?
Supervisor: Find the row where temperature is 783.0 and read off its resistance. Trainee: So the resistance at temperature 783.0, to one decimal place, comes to 29.3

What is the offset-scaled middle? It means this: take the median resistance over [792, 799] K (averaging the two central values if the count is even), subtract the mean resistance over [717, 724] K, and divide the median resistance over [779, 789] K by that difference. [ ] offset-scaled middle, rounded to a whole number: -22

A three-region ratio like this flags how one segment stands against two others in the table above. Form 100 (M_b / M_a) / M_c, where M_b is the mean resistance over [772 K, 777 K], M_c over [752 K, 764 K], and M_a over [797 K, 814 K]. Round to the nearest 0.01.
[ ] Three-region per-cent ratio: 3.42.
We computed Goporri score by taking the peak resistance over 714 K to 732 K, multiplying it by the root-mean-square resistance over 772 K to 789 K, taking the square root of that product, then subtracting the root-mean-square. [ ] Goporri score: 0.88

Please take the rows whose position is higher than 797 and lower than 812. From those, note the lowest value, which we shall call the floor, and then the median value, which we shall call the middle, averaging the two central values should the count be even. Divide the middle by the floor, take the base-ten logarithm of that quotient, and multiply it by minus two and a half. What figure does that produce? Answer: -0.030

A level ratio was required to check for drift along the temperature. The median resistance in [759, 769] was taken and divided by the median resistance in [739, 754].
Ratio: 1.02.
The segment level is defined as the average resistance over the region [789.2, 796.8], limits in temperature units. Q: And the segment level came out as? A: 30.0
